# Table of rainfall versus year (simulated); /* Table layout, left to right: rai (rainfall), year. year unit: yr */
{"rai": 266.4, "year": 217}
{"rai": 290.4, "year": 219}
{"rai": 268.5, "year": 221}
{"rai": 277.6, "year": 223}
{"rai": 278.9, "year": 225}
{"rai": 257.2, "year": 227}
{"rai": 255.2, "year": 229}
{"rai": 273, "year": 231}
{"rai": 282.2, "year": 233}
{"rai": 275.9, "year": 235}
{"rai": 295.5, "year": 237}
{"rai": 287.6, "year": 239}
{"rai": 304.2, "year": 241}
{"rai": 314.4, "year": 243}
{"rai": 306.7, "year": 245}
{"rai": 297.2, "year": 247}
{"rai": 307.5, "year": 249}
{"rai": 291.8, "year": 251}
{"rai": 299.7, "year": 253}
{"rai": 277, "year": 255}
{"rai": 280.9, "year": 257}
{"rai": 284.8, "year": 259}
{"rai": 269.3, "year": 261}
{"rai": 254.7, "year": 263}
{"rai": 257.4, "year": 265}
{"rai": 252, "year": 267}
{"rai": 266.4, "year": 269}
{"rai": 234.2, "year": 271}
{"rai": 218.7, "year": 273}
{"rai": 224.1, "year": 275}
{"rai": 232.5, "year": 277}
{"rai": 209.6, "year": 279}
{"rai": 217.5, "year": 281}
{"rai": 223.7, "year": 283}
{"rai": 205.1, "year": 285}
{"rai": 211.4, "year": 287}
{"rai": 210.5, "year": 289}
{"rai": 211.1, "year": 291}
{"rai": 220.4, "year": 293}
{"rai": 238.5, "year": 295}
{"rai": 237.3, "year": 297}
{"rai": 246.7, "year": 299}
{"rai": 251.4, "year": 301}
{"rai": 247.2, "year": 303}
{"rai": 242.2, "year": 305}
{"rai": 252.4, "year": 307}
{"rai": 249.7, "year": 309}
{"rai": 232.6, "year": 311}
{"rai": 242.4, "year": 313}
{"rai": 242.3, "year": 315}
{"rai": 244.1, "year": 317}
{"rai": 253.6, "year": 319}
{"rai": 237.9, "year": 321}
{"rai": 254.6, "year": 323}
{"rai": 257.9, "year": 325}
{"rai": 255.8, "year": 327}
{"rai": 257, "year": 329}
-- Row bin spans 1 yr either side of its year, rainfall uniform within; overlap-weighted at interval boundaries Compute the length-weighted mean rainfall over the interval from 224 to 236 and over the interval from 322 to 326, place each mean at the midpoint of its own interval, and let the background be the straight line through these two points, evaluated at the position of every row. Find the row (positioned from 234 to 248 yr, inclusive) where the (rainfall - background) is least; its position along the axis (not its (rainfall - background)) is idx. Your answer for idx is 235 yr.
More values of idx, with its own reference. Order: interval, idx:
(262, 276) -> 273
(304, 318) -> 311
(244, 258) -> 255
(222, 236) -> 229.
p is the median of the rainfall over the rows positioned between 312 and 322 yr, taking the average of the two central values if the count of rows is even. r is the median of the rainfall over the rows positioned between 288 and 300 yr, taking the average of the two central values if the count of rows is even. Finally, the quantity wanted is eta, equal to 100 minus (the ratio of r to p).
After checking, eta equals 99.06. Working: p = 242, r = 229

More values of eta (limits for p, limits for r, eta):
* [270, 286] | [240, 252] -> 98.62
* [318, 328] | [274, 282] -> 99.13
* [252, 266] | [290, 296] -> 99.20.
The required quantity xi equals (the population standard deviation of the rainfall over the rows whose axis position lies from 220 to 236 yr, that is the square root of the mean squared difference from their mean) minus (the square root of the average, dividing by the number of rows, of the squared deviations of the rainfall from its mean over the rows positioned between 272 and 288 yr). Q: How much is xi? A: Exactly 1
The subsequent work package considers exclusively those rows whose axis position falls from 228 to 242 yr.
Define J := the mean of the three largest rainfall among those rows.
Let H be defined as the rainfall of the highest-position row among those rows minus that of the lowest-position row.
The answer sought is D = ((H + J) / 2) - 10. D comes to 162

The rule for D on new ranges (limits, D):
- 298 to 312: 109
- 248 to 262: 121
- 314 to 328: 125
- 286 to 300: 128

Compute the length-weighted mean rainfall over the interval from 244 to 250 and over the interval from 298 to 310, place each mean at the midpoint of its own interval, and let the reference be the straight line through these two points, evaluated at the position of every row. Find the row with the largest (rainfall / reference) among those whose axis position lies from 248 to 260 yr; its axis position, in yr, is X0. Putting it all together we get 249 yr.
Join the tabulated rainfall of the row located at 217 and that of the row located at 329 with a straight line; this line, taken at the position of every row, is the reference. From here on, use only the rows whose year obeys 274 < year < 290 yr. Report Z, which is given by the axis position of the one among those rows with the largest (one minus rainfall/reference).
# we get 285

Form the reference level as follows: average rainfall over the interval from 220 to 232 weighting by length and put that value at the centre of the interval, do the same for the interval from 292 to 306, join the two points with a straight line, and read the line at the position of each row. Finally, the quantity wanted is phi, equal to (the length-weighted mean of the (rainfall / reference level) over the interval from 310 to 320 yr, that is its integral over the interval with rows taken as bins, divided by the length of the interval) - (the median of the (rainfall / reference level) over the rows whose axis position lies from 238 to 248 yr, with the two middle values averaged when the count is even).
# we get -0.12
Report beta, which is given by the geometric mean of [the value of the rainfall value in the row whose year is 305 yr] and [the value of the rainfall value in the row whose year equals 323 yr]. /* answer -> 248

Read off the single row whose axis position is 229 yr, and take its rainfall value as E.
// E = 255.2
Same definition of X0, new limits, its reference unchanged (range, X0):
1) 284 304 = 301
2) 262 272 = 269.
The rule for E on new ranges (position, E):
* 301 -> 251.4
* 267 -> 252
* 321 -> 237.9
